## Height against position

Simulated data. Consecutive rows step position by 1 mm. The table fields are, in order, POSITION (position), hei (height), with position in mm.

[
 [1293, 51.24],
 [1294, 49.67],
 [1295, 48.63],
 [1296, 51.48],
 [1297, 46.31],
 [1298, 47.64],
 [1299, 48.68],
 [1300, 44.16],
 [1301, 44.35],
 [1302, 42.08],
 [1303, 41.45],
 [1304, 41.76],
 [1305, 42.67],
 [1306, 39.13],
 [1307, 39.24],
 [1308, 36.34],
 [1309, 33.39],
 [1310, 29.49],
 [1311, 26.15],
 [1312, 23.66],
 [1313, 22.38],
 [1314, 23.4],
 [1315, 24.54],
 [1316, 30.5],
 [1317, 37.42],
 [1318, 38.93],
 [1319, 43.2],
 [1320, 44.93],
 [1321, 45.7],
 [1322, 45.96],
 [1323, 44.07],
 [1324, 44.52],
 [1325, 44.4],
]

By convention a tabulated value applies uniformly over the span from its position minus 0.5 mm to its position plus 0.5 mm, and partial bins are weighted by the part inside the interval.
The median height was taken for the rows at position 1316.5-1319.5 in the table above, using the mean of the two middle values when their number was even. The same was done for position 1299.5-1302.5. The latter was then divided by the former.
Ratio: 1.1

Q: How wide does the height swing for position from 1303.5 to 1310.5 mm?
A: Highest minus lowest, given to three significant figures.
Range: 13.2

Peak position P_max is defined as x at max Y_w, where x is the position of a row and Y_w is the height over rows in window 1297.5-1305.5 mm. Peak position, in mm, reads 1299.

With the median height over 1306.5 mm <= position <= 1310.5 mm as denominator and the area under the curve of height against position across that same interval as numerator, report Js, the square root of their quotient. 1.99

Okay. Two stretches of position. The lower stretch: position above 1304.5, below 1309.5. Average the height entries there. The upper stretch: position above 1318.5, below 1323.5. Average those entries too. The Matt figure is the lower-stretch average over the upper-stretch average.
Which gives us 0.9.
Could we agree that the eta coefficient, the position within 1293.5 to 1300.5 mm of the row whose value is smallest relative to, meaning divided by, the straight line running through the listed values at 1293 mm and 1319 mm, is 1300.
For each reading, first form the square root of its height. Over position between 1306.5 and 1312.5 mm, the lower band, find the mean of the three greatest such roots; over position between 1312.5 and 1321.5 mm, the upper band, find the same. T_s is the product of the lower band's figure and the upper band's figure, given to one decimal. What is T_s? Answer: 40.2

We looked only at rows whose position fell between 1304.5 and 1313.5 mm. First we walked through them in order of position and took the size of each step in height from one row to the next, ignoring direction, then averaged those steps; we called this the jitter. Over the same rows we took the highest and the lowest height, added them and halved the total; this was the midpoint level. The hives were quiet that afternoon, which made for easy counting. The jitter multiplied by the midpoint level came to 83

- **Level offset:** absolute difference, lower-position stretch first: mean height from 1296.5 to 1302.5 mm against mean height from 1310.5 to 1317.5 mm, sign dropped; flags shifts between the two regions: 19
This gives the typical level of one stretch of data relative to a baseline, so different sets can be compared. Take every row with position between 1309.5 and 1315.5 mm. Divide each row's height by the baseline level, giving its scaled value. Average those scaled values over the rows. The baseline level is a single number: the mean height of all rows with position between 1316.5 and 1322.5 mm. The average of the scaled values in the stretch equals 0.58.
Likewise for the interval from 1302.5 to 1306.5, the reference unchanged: 0.97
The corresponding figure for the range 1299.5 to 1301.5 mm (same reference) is 1.04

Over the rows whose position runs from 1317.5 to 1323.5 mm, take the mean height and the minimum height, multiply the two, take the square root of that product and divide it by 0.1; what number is 413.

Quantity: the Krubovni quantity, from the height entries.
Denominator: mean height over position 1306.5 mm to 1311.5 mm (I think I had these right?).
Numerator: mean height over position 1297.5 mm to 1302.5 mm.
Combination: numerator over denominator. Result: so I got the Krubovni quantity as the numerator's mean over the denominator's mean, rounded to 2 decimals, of 1.38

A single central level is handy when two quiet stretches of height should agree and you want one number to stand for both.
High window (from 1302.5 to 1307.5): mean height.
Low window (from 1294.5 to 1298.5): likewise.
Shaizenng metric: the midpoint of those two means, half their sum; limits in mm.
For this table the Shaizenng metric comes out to 44.7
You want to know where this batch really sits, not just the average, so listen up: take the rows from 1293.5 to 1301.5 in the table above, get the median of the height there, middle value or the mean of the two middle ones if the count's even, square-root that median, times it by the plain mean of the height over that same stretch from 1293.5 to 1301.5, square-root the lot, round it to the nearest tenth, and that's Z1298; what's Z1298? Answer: 18.2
